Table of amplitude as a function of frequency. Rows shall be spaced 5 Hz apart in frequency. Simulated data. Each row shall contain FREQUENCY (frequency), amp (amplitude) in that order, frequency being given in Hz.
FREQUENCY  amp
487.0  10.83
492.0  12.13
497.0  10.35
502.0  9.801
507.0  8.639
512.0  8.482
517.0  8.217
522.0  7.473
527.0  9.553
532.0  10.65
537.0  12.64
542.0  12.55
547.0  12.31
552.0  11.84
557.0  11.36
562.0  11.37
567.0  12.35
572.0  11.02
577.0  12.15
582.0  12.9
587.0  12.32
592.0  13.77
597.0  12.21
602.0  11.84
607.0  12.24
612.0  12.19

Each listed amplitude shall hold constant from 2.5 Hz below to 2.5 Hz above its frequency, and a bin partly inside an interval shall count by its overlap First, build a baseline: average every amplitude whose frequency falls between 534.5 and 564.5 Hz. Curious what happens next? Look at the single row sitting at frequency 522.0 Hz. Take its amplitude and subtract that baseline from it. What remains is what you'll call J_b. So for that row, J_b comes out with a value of -5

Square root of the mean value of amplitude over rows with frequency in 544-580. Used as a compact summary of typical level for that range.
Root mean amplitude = 3.43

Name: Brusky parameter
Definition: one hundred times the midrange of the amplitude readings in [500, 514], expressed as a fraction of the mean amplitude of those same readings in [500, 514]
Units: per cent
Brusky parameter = 102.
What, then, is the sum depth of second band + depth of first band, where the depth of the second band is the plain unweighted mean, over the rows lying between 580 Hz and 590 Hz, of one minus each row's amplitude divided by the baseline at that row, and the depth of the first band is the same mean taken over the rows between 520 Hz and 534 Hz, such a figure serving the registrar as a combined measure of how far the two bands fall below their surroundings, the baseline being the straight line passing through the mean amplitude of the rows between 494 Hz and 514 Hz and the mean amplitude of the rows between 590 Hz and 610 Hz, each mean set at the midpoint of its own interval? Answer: 0.04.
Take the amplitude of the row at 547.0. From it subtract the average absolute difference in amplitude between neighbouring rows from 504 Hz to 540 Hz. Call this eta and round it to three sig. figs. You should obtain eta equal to 11.3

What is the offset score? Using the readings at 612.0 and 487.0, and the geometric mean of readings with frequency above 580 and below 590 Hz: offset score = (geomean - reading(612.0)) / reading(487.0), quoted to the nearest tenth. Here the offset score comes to 0.0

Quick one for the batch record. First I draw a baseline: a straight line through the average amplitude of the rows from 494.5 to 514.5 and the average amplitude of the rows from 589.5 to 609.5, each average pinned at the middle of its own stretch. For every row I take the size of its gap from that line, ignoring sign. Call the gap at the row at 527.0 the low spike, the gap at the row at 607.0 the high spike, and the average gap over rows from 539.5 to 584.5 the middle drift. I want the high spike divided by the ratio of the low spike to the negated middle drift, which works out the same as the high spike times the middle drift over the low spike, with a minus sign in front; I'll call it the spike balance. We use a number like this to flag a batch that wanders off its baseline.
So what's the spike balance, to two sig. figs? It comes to -0.87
